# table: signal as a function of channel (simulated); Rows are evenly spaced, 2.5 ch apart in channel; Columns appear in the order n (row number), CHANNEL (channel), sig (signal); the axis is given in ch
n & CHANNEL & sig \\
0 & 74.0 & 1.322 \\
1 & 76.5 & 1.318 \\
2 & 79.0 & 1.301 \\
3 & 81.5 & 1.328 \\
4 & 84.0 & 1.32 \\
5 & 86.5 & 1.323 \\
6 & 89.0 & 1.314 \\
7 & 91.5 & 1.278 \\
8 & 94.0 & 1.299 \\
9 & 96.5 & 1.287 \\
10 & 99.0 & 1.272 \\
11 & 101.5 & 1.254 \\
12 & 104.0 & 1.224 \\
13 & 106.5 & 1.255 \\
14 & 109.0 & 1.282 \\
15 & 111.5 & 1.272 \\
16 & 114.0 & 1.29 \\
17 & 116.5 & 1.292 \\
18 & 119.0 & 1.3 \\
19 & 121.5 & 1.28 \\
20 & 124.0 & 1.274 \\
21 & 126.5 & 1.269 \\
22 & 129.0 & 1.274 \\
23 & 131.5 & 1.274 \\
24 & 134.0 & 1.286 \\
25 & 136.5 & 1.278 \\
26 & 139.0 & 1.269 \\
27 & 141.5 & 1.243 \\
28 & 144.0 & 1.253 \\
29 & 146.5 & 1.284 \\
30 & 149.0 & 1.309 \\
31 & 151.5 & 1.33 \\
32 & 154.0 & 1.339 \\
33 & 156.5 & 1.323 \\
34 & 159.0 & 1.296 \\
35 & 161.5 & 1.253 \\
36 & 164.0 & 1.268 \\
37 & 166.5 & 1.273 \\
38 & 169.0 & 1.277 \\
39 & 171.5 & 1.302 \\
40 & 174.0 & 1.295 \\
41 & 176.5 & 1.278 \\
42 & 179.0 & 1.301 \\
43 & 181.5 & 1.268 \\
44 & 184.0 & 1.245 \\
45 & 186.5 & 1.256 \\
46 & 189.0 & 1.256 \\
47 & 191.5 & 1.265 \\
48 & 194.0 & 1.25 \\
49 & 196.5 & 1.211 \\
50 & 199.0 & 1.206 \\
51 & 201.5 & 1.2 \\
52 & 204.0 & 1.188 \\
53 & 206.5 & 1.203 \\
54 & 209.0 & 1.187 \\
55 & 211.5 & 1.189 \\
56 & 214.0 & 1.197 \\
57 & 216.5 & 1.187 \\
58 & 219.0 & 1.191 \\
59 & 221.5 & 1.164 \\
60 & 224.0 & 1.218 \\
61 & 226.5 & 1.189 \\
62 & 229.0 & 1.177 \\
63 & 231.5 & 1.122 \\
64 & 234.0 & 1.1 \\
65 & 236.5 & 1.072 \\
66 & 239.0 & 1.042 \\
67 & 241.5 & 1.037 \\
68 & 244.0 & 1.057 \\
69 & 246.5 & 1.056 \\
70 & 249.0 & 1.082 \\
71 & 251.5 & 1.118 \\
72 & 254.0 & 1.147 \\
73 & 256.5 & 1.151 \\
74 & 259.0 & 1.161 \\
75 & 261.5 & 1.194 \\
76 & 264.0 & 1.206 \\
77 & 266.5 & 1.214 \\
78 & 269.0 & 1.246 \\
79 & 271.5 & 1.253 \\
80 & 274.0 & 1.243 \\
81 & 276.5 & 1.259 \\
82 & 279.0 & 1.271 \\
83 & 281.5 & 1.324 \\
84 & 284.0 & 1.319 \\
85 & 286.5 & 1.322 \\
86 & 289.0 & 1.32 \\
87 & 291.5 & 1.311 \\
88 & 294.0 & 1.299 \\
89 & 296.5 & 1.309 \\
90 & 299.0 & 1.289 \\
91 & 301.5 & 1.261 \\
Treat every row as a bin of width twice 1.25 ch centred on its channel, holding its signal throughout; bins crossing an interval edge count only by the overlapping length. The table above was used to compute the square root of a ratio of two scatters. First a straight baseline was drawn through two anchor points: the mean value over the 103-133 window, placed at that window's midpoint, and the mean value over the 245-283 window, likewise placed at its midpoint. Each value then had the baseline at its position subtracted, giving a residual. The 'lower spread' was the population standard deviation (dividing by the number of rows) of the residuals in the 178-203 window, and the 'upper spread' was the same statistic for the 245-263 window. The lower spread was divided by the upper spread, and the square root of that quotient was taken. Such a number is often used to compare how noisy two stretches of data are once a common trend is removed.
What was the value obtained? 0.75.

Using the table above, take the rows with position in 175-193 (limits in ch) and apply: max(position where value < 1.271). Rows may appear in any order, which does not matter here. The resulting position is 191.5 ch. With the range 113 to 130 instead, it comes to 126.5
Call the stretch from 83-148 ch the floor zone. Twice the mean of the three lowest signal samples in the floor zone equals 2.48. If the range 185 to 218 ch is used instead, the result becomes 2.37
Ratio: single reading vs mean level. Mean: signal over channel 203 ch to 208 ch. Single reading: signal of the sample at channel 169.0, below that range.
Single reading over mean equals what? 1.07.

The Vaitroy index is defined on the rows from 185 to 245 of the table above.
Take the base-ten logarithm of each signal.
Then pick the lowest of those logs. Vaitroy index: 0.016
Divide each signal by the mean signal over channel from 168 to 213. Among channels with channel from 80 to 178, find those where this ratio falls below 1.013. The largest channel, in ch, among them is 161.5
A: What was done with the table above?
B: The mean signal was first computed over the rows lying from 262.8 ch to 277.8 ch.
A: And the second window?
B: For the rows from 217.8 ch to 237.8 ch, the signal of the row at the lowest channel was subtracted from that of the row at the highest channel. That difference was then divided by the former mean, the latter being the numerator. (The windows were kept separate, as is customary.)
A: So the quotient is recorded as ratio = -0.10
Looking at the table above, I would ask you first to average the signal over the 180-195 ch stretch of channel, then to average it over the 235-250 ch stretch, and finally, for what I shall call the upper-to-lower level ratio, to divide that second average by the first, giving 0.84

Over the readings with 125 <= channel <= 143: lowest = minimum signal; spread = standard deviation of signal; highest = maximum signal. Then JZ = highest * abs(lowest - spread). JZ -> 1.58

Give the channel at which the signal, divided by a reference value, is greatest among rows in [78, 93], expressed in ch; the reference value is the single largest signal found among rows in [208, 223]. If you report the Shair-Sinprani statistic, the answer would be 81.5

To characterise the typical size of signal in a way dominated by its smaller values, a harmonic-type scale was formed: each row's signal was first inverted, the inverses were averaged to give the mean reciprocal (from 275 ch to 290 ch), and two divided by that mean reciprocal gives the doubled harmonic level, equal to 2.60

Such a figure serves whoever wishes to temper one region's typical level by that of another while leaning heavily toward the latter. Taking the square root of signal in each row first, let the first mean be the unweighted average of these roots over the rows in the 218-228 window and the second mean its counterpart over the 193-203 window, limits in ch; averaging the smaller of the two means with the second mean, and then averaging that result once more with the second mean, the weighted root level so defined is 1.10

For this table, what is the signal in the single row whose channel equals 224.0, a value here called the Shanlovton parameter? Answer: 1.218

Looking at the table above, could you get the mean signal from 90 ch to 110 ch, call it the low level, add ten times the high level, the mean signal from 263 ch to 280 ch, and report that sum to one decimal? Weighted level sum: 13.7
